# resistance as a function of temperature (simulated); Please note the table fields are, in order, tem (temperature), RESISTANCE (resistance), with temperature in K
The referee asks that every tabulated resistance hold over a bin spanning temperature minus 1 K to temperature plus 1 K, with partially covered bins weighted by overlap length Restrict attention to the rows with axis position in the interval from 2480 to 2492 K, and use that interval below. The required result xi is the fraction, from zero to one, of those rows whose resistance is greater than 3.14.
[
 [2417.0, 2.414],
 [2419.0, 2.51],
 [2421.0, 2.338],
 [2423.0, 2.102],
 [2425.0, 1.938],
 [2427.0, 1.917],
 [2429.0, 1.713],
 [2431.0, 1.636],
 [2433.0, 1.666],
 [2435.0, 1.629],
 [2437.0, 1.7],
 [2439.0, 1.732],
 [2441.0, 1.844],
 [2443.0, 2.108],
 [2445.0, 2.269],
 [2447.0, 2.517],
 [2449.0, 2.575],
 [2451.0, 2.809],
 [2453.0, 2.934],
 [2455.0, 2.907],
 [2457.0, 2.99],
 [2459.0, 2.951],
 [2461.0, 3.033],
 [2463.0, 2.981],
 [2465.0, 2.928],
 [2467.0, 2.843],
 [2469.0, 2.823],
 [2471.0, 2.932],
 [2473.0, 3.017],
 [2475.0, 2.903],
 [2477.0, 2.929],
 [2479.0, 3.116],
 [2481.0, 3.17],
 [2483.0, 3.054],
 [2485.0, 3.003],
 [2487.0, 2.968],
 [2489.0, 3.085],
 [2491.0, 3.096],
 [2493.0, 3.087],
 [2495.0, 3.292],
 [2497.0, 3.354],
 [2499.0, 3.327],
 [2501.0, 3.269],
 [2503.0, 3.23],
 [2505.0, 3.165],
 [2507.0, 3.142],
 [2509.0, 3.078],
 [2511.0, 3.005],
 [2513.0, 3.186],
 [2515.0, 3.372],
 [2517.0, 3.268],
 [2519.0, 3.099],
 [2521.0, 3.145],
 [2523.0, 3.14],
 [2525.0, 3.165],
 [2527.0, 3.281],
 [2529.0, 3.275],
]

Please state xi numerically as 0.17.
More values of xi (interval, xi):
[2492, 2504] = 0.83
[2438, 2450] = 0.00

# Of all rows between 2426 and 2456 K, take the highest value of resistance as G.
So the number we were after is 2.934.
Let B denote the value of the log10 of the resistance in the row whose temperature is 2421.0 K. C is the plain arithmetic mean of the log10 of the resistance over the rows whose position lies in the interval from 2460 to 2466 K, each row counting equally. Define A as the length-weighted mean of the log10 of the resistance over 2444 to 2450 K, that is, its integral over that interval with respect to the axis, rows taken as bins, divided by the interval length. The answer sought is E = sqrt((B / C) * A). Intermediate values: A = 0.39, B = 0.37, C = 0.47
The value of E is 0.55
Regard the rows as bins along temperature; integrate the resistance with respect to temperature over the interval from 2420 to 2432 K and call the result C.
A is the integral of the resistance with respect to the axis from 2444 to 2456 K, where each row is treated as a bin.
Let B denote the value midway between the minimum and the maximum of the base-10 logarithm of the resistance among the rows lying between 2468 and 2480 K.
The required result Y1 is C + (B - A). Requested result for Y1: -8.3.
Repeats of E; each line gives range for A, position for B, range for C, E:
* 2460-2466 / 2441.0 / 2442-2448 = 0.59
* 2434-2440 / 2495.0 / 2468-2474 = 0.50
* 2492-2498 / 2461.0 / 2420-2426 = 0.87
